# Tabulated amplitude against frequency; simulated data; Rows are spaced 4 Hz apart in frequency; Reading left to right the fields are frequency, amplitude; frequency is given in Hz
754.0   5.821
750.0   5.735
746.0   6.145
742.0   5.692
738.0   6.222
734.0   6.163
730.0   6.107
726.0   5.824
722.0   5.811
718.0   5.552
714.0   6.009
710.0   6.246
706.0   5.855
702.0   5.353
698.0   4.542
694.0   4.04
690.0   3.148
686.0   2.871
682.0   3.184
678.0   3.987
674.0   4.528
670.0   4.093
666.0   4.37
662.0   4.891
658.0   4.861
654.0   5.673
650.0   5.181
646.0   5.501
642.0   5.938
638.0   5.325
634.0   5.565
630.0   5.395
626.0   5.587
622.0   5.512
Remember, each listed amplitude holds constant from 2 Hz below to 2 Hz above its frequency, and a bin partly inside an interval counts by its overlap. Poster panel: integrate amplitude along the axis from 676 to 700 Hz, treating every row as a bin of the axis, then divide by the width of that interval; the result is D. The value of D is 3.6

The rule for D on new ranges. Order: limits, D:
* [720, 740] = 6.0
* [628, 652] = 5.5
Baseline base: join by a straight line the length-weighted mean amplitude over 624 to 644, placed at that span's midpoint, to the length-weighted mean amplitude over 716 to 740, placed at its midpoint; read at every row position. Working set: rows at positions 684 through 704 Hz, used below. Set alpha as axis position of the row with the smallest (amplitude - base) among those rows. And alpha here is 686.0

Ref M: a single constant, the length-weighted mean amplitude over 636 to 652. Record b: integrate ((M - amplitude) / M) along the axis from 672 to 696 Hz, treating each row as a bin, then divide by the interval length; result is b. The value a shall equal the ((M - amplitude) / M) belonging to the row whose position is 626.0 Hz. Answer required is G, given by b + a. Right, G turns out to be 0.32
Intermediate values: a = -0.02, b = 0.3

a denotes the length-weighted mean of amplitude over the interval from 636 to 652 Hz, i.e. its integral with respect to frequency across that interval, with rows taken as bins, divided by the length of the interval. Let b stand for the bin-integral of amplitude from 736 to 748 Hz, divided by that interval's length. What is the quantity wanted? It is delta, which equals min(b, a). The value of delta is 5.49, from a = 5.49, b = 6.02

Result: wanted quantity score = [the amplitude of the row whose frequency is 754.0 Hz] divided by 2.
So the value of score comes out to 2.9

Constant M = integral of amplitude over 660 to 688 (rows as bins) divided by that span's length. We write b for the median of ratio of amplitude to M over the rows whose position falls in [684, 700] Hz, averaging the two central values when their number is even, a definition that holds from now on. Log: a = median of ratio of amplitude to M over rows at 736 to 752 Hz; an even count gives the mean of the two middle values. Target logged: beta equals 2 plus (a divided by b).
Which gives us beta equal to 3.7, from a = 1.49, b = 0.90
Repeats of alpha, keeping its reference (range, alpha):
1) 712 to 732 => 718.0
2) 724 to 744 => 742.0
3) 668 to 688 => 686.0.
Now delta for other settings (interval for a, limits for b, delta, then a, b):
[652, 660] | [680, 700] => 3.56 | 5.27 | 3.56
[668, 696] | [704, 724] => 3.69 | 3.69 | 5.89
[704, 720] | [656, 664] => 4.88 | 5.92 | 4.88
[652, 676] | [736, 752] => 4.74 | 4.74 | 5.95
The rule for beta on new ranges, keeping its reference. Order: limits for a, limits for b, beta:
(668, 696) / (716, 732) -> 2.7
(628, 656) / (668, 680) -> 3.3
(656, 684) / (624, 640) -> 2.8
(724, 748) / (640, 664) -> 3.1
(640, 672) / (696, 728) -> 2.9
